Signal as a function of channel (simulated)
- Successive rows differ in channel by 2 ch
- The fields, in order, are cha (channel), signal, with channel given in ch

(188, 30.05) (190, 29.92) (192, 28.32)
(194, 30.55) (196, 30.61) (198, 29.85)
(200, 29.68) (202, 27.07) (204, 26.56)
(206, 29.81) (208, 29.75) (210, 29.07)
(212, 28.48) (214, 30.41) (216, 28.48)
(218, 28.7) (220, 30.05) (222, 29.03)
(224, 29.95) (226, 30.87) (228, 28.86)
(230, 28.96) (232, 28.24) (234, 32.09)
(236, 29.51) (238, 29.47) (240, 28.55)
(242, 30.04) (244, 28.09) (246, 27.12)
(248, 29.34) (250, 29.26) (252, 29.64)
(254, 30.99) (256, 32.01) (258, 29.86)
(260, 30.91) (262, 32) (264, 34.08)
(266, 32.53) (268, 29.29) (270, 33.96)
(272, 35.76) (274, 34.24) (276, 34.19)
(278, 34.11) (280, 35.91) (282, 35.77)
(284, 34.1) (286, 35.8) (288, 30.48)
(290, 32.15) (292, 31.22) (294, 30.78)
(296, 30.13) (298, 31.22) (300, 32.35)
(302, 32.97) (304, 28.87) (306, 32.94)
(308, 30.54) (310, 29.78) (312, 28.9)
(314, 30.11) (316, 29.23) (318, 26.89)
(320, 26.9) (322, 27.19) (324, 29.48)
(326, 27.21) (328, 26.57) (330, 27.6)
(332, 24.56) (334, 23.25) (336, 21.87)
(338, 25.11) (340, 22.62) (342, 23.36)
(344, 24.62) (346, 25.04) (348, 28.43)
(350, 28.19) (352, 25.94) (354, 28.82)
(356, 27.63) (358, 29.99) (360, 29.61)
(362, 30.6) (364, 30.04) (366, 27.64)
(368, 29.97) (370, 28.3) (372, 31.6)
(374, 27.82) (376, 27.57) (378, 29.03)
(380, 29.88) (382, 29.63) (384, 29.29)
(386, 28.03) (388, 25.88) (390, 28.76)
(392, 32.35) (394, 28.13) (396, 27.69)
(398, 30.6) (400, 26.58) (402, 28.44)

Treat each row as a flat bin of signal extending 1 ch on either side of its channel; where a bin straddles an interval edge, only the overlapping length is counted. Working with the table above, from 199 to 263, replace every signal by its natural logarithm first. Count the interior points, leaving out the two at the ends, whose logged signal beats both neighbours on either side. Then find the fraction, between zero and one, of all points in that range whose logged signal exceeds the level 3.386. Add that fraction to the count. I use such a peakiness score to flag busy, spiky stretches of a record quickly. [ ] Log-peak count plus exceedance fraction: 9.5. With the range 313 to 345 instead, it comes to 3.1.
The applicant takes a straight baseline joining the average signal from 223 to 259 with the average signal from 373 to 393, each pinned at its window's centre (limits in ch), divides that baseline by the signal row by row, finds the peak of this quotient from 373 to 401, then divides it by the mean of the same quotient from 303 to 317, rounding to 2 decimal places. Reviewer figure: 1.14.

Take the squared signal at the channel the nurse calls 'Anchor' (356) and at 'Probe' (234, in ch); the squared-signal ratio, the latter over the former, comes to 1.35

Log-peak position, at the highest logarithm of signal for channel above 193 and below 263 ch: 234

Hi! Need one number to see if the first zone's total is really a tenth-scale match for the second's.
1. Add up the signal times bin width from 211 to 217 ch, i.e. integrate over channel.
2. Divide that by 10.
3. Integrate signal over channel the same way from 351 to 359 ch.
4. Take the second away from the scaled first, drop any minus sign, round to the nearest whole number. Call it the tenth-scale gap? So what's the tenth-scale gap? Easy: 207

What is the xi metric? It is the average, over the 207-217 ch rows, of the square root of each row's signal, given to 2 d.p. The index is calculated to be 5.41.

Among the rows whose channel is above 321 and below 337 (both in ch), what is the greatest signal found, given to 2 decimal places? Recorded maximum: 29.48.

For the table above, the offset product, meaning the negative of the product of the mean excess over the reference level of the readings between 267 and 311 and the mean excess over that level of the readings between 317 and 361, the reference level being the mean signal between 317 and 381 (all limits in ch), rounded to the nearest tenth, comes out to 4.7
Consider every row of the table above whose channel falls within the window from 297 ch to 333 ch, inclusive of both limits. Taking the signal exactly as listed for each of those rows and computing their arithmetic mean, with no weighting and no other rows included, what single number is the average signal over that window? 29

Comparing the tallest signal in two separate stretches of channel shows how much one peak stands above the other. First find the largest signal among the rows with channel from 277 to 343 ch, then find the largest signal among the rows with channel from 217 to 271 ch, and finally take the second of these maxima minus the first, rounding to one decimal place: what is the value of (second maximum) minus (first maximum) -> -1.8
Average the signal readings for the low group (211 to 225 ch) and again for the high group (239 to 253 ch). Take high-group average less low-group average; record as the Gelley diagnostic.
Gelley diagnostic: -0.4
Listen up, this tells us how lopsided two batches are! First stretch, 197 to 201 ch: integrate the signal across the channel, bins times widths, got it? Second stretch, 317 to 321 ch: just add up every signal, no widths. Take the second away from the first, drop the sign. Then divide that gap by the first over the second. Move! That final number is 29.5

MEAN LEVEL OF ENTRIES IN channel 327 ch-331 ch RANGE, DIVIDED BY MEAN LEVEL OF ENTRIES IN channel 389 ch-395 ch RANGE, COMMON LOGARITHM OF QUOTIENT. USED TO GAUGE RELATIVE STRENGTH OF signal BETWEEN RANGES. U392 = -0.04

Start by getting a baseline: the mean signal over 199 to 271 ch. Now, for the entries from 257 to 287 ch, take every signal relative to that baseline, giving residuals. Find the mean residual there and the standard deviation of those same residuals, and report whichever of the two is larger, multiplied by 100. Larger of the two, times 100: 370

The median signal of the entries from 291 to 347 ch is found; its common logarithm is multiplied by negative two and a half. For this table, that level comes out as -3.63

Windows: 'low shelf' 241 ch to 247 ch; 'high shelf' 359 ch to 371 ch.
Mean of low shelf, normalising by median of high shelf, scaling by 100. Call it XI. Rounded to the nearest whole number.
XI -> 95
